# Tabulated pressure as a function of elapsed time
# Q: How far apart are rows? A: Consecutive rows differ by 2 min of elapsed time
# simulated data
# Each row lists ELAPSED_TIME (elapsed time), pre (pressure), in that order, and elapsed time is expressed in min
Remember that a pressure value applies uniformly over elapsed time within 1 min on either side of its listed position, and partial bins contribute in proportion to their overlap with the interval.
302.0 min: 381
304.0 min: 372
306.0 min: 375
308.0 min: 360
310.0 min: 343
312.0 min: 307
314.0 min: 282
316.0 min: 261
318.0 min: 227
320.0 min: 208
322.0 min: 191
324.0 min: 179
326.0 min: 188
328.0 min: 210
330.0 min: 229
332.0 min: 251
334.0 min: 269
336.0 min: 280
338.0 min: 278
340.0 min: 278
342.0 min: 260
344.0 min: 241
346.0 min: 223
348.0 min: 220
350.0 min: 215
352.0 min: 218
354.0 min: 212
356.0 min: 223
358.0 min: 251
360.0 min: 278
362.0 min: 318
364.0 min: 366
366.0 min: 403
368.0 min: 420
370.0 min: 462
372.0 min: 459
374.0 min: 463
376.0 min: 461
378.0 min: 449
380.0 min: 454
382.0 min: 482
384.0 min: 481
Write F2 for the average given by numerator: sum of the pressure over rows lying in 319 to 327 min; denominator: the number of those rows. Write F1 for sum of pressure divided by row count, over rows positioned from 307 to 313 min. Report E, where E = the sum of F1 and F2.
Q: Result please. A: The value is 528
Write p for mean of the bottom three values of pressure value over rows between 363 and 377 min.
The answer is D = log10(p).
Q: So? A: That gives 2.60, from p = 396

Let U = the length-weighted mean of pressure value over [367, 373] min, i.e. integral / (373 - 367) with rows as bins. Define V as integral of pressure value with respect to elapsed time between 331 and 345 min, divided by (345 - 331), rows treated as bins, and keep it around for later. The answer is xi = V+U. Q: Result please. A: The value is 712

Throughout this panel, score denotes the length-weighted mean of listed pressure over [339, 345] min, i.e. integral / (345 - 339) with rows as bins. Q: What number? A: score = 260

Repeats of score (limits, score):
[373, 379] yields 458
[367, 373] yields 447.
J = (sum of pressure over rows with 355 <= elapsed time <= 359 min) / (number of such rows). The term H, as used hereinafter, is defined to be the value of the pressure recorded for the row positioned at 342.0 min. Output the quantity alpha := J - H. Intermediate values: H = 260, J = 237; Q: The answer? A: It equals -23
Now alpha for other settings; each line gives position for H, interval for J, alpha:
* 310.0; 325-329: -144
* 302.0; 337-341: -103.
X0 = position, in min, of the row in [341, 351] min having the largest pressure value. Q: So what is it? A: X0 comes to 342.0 min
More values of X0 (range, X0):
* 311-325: 312.0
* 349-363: 362.0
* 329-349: 336.0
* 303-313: 306.0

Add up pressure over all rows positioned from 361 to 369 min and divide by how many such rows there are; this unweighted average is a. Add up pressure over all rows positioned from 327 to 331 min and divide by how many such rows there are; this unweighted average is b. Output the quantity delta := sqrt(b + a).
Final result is 24.4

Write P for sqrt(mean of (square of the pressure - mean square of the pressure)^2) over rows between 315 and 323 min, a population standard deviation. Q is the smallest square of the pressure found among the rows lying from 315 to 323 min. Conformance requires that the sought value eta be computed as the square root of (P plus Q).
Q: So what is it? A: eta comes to 220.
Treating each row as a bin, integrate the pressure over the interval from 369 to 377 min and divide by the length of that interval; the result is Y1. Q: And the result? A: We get 461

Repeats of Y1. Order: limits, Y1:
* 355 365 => 287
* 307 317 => 311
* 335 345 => 267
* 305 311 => 359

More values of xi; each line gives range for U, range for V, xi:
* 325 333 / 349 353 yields 436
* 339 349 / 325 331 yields 453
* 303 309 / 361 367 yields 731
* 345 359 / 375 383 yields 685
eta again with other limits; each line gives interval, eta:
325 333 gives 213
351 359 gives 228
